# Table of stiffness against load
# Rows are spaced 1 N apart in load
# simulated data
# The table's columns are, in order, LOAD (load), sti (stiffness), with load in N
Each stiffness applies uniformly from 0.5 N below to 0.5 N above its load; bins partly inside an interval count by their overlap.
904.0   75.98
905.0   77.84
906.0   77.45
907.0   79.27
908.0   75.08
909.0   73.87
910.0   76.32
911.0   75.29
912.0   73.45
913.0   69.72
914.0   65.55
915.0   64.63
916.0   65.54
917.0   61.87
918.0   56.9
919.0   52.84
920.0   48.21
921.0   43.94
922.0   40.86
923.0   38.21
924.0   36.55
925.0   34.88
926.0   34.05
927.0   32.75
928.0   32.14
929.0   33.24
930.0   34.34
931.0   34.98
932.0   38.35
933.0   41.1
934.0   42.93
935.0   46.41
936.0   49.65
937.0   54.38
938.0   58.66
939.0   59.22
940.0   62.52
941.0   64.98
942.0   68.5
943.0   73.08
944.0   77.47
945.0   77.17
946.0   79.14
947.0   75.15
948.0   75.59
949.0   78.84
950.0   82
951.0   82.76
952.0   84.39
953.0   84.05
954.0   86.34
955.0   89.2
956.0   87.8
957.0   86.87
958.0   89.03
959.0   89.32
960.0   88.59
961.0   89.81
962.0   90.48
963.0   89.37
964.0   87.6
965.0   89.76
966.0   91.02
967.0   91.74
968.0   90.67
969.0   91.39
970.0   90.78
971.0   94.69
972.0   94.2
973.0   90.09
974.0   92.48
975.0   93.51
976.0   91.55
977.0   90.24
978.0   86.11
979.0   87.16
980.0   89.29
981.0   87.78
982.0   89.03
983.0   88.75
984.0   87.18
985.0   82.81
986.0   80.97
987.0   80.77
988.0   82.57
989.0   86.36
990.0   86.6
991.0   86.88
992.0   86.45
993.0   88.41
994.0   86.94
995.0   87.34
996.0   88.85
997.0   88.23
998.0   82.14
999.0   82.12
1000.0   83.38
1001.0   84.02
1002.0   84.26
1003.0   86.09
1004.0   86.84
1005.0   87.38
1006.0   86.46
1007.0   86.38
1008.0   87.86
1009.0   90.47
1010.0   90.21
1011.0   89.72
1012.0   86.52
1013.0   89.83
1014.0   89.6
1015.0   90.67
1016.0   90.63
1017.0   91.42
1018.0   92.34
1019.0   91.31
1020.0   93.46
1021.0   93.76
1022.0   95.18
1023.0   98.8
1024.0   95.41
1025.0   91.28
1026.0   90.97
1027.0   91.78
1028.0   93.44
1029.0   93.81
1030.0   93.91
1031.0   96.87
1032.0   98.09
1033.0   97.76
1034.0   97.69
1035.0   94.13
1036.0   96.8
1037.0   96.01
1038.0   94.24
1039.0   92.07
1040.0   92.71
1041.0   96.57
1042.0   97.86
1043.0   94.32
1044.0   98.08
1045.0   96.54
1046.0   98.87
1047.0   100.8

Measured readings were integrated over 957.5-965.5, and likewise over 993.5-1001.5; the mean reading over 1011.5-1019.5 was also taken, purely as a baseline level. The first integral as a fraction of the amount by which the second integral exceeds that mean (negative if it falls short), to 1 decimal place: 1.2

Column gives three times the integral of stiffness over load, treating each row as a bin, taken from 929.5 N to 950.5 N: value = 3823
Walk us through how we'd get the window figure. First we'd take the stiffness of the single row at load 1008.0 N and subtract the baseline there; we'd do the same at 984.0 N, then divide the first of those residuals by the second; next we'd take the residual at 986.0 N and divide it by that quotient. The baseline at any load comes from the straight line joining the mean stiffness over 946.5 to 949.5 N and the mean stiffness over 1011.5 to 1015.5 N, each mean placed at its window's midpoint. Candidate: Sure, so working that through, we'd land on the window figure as 46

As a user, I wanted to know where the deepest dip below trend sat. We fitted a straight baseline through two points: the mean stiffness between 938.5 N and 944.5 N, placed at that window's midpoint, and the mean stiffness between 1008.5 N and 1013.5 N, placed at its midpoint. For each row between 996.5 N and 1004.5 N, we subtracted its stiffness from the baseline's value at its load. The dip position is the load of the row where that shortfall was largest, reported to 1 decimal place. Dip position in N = 999.0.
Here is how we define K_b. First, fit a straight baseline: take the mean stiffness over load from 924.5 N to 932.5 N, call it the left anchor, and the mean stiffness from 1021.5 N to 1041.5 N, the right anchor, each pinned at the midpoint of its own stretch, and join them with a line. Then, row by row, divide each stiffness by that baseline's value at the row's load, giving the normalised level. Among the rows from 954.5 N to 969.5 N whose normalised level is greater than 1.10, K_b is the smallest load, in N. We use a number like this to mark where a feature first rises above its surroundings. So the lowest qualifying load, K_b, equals 955.0 N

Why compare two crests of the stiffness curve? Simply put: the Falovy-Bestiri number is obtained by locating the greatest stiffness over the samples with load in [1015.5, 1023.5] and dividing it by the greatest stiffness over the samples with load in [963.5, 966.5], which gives 1.09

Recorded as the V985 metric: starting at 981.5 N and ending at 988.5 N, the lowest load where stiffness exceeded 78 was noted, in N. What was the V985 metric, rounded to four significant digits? 982.0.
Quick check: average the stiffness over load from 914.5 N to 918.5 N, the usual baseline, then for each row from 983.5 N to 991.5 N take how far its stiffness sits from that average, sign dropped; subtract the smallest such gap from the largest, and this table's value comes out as 6.4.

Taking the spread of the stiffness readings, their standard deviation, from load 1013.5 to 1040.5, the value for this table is 2.6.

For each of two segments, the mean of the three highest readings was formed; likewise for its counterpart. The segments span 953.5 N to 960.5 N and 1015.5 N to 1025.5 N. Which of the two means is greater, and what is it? 96.5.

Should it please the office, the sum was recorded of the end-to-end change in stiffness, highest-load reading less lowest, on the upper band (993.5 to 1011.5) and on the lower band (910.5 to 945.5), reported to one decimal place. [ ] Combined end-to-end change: 4.7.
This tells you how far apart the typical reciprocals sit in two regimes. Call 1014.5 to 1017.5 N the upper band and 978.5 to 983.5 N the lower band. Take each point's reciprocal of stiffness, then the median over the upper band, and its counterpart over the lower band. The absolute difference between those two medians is 0.0002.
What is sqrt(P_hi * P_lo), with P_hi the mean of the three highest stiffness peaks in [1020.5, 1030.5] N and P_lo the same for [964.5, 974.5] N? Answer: 95.1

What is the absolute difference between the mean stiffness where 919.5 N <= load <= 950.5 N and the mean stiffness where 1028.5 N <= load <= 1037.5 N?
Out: 43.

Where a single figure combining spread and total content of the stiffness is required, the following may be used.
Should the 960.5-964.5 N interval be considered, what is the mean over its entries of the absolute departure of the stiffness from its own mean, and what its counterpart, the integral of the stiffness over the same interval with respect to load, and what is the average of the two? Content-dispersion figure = 179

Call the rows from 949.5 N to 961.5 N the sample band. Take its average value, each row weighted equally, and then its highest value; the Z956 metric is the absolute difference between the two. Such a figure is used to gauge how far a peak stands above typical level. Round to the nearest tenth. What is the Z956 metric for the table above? 3.1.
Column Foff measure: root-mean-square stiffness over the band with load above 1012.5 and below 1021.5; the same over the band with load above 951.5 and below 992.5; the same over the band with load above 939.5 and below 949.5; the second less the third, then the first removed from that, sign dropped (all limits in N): 76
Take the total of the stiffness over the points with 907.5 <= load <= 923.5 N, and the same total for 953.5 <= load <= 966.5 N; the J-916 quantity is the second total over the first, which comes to 1.2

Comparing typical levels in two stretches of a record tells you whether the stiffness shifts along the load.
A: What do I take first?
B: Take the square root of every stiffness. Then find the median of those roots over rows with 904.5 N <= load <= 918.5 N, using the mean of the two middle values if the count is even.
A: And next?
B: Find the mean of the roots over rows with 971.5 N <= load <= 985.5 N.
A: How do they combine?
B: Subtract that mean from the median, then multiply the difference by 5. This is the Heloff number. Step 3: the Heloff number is -4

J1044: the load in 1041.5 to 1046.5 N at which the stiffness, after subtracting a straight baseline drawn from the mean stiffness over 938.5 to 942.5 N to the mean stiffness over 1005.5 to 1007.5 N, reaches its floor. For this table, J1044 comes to 1043.0 N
